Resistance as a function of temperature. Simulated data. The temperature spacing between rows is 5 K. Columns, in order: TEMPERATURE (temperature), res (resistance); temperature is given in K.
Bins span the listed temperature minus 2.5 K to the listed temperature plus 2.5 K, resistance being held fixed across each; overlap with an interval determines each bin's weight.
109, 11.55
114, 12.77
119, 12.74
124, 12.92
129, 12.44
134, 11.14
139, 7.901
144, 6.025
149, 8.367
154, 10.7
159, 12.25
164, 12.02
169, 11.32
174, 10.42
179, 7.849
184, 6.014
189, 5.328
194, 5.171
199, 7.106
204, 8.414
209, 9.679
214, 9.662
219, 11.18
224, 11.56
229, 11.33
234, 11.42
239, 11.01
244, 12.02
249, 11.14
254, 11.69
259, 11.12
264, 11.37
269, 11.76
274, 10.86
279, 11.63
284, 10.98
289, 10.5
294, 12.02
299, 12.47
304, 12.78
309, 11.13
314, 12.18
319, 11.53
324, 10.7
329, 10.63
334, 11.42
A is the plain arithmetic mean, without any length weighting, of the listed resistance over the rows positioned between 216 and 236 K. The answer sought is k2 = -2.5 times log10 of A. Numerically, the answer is -2.6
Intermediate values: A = 11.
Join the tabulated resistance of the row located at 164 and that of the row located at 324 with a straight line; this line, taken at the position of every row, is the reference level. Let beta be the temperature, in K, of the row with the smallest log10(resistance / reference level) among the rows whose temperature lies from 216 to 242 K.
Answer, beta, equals 239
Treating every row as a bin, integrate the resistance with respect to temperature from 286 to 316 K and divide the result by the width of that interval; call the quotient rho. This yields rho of 11.8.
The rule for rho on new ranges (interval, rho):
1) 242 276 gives 11.4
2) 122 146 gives 10.1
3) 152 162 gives 11.5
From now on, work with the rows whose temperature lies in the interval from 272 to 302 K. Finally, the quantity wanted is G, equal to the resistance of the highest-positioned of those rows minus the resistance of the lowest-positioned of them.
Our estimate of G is 1.6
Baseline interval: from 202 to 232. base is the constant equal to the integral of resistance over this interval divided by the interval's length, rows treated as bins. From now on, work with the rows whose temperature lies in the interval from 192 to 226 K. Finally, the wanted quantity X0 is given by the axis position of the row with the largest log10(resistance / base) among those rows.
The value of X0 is 224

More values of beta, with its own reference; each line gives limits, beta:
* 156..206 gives 194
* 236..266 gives 239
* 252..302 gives 289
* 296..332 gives 329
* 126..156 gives 144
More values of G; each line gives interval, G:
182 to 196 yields -0.8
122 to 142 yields -5.0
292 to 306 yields 0.8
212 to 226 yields 1.9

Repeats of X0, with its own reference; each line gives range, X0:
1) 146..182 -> 159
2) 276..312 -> 304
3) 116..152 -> 124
